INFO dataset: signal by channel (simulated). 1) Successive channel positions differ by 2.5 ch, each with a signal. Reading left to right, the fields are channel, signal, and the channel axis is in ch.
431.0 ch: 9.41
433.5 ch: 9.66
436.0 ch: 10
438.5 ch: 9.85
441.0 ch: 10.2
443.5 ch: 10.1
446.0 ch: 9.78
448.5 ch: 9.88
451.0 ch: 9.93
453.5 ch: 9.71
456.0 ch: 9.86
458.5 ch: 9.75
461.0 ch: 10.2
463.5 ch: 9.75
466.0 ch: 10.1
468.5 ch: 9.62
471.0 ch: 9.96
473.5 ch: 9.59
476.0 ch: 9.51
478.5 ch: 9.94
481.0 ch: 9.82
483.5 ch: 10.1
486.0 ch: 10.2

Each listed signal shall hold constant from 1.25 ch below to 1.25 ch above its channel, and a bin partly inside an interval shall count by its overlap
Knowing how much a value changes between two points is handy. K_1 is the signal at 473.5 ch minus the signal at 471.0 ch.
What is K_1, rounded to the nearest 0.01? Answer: -0.37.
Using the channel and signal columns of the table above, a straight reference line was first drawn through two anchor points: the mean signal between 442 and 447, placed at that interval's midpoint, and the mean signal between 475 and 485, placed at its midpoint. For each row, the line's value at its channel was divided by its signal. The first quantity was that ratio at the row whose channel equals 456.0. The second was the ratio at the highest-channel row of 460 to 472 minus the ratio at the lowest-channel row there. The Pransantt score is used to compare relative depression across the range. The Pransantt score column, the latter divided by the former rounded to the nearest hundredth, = 0.02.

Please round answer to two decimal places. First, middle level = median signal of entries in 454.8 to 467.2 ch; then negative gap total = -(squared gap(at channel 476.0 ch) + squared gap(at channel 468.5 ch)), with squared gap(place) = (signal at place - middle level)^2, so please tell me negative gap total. -0.18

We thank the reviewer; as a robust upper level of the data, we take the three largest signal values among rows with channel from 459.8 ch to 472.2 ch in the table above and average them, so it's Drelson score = 10.1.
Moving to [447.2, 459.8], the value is 9.9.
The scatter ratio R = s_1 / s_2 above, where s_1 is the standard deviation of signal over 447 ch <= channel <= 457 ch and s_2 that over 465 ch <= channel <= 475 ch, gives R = 0.38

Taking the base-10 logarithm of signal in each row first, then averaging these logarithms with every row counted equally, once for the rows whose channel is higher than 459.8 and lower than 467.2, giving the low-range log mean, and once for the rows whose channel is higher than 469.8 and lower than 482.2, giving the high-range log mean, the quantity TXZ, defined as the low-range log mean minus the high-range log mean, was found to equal 0.011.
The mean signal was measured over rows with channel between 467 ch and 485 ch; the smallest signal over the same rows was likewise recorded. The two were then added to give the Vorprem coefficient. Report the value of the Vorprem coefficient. 19.3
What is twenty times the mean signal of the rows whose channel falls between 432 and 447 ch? 199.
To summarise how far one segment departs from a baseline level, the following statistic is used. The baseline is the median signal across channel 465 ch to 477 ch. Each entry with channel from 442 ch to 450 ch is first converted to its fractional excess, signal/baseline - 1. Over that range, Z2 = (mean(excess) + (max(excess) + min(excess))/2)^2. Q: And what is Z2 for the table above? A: 0.004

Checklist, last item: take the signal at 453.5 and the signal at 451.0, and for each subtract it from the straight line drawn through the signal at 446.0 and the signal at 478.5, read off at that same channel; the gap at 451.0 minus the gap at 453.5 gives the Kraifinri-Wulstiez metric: -0.2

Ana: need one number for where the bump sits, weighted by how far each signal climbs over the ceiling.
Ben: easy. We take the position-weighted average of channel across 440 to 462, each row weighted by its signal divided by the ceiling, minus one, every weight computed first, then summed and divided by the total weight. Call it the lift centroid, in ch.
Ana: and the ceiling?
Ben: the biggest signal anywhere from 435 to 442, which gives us 452.1 ch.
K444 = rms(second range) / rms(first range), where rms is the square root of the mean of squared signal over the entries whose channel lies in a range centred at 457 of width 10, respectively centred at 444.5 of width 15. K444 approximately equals 0.992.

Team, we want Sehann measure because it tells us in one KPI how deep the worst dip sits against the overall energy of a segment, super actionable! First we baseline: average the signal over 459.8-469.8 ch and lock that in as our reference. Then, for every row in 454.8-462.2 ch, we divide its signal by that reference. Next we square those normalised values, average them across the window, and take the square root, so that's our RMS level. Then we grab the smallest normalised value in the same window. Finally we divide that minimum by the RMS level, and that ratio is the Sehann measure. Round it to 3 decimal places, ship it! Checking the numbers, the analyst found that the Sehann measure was 0.981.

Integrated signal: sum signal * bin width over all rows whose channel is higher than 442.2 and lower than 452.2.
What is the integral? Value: 99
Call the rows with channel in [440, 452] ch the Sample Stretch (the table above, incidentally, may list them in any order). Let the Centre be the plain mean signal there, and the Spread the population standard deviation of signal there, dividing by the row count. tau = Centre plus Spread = 10.13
